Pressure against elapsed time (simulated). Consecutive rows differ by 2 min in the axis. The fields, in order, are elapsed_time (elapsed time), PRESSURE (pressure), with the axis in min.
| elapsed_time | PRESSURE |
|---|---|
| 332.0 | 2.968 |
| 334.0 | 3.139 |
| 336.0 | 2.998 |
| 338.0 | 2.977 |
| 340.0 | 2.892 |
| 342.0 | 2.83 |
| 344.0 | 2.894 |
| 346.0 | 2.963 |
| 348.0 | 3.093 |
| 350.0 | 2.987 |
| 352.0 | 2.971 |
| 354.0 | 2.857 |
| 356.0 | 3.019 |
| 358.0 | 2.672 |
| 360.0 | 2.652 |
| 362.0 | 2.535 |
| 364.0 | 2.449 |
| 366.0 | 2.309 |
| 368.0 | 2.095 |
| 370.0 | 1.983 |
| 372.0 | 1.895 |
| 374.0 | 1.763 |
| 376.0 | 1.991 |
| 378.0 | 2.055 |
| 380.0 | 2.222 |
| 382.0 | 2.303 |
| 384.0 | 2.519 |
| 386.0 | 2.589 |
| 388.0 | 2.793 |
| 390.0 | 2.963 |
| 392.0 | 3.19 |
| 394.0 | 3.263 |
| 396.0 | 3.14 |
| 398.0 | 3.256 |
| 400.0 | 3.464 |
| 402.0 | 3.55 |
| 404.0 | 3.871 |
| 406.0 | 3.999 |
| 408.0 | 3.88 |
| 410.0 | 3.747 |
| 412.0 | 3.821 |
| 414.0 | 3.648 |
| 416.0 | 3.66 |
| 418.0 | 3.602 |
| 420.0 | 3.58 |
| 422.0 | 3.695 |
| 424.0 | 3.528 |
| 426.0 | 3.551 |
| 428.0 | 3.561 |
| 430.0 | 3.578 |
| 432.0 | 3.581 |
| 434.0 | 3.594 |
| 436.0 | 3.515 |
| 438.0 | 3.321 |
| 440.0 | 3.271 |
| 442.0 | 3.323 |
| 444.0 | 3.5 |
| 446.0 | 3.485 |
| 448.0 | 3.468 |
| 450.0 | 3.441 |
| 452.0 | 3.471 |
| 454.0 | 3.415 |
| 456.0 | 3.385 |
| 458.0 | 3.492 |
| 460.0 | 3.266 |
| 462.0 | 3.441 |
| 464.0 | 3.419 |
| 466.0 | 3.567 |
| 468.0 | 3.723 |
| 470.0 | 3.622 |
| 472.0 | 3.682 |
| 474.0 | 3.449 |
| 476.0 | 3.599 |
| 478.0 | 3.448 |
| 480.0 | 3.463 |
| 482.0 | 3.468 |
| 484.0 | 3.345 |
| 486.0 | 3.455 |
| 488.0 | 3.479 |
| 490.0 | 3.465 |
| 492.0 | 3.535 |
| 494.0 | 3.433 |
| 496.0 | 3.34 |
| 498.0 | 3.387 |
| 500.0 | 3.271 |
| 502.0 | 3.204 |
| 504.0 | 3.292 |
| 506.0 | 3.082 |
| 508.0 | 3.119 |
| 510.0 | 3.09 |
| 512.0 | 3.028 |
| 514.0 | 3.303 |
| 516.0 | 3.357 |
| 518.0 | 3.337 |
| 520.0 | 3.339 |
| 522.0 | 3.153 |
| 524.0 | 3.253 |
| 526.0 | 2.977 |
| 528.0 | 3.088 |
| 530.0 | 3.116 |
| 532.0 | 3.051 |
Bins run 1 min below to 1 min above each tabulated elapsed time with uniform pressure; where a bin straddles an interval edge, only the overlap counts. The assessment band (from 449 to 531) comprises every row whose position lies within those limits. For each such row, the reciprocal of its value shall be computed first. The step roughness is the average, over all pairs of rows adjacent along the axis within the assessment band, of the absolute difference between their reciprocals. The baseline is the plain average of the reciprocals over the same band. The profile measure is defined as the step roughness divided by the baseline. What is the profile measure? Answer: 0.029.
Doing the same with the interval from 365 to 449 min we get 0.043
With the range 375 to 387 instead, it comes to 0.052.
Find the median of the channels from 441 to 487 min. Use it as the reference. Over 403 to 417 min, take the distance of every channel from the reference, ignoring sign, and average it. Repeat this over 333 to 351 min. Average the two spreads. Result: 0.41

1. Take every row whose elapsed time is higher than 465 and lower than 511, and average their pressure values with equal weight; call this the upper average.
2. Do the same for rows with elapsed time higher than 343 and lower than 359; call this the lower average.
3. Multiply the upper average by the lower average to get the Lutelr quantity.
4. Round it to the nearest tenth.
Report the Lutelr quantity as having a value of 10.0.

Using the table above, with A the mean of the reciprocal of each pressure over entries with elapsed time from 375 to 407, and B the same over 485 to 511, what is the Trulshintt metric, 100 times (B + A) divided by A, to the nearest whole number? 185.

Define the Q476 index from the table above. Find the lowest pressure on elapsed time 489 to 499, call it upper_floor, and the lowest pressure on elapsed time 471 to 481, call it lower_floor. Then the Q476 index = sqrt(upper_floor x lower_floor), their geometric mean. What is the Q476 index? 3.39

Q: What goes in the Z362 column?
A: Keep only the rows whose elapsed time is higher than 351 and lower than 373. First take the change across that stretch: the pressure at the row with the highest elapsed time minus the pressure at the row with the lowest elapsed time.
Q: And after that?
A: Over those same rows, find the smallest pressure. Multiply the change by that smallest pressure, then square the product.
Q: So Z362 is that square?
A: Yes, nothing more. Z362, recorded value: 4.2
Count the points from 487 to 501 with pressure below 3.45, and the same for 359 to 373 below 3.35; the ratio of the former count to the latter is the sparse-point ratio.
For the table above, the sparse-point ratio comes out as 0.6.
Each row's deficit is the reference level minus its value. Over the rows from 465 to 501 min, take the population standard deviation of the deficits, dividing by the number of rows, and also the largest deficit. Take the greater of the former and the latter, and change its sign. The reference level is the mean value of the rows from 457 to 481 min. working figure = -0.24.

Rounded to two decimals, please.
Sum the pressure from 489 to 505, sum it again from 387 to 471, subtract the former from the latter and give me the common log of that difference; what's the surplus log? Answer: 2.08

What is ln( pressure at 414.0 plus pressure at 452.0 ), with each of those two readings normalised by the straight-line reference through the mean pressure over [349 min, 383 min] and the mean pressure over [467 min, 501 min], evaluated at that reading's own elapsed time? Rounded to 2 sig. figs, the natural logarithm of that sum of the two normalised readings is 0.86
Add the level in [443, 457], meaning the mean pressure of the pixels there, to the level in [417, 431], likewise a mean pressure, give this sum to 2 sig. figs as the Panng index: 7.0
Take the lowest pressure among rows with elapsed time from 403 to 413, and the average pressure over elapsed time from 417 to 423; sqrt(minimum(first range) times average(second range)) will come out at 3.7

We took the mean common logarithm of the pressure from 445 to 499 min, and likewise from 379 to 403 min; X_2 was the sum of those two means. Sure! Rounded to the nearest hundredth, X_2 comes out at 1.00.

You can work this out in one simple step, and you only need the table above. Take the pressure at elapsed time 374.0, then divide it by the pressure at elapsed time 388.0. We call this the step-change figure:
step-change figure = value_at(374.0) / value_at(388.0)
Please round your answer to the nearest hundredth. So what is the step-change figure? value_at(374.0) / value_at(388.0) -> 0.63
